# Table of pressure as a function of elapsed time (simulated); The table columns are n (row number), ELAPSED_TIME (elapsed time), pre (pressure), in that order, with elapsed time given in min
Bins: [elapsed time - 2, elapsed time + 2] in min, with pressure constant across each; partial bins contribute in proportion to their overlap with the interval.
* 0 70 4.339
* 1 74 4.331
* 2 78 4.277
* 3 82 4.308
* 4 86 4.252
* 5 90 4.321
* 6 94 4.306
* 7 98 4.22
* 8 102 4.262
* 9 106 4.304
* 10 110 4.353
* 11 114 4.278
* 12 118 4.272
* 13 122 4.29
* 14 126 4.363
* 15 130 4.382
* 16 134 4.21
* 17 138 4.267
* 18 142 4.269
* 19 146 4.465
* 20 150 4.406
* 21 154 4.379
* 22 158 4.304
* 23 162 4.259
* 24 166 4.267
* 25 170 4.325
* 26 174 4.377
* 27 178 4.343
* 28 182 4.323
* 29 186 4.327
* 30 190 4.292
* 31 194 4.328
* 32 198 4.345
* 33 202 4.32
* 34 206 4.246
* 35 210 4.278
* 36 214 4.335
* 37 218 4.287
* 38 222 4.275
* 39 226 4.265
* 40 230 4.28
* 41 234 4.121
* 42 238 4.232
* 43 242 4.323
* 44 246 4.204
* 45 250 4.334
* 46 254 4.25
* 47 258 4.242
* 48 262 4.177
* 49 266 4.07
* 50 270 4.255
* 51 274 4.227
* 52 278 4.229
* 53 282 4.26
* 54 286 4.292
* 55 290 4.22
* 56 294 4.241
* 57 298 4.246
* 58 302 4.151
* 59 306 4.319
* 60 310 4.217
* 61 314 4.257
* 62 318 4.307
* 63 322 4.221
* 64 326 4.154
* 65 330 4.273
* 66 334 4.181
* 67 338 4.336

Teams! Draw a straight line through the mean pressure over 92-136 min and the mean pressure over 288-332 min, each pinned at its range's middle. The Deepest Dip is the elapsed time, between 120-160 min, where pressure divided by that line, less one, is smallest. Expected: 134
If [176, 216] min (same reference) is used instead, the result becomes 206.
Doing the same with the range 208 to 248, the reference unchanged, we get 234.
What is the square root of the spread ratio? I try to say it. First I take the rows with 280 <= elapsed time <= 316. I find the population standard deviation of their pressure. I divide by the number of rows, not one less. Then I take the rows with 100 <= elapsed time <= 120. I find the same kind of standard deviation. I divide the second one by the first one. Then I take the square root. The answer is 0.85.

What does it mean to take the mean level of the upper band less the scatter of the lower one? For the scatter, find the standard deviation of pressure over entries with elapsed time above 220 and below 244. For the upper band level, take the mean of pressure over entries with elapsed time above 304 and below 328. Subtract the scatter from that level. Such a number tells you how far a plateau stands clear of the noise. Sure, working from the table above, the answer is 4.18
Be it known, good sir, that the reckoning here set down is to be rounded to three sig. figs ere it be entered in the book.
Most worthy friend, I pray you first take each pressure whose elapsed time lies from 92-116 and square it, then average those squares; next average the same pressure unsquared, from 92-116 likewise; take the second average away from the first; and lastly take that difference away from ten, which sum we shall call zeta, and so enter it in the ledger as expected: -4.09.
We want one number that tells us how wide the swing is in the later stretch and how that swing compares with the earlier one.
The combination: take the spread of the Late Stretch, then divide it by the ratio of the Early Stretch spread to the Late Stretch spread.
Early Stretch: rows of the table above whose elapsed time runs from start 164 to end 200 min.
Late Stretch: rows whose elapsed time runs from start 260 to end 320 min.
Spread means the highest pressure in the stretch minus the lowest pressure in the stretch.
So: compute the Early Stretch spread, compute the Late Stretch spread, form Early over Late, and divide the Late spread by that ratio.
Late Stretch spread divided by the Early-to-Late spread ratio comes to 0.6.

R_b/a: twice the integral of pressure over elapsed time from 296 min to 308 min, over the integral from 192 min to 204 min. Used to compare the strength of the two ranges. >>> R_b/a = 1.96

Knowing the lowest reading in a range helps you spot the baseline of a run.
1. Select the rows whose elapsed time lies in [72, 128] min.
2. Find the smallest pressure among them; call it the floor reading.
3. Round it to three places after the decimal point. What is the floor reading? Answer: 4.220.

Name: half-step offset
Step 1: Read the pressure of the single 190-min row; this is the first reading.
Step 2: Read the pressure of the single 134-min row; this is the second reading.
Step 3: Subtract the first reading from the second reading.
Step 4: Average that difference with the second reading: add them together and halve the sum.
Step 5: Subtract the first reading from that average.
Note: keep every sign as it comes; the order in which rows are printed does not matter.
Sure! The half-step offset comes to -2.23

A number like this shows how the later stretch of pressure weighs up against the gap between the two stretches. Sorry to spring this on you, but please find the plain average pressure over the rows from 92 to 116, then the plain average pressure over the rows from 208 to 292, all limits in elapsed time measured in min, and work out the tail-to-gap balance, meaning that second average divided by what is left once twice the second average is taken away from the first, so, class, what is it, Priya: -1.01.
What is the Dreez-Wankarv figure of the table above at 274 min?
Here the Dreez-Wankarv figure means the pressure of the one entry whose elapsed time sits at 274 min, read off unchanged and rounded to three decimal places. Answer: 4.227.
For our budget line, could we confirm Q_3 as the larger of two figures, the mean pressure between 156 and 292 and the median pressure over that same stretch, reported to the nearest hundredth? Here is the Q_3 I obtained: 4.28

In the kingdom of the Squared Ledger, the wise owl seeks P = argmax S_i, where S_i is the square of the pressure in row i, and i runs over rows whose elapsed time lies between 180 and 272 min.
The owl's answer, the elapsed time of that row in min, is 198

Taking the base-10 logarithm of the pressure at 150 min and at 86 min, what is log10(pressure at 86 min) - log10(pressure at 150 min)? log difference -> -0.015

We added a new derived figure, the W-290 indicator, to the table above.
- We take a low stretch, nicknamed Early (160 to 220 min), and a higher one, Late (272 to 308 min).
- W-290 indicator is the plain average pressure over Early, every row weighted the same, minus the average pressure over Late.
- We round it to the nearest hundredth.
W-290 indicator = 0.07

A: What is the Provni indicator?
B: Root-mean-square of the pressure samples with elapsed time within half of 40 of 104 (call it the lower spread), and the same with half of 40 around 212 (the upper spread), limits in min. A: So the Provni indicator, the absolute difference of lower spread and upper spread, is 0.01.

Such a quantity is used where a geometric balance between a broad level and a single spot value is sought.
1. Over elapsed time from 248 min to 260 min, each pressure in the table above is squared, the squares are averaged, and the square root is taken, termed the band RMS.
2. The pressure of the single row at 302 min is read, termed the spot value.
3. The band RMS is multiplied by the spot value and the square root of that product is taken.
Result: 4.213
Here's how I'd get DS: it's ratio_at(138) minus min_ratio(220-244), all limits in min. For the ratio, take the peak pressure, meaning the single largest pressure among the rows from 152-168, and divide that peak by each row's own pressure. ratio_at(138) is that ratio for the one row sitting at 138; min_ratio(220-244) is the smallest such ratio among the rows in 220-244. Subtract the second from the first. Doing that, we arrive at 0.013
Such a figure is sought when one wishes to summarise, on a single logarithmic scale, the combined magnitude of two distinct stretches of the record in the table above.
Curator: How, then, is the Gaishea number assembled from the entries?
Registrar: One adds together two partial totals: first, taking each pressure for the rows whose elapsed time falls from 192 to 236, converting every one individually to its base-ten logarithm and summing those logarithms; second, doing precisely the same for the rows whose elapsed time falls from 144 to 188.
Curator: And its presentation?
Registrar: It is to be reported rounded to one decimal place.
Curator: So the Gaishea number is 14.0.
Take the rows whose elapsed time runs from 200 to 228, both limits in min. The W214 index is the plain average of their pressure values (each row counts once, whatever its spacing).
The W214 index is 4.29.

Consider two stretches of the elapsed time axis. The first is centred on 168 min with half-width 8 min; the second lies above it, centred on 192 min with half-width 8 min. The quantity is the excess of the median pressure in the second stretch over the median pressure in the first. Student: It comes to 0.03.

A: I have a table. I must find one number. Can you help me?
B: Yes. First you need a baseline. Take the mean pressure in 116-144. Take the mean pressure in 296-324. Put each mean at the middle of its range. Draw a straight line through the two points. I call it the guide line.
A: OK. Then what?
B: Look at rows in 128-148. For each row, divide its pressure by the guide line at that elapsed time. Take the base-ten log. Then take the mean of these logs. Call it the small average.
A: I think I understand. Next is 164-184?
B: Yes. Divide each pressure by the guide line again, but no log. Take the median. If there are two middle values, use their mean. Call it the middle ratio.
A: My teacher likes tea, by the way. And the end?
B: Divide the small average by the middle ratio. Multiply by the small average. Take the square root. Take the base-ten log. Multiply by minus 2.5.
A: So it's 6.4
